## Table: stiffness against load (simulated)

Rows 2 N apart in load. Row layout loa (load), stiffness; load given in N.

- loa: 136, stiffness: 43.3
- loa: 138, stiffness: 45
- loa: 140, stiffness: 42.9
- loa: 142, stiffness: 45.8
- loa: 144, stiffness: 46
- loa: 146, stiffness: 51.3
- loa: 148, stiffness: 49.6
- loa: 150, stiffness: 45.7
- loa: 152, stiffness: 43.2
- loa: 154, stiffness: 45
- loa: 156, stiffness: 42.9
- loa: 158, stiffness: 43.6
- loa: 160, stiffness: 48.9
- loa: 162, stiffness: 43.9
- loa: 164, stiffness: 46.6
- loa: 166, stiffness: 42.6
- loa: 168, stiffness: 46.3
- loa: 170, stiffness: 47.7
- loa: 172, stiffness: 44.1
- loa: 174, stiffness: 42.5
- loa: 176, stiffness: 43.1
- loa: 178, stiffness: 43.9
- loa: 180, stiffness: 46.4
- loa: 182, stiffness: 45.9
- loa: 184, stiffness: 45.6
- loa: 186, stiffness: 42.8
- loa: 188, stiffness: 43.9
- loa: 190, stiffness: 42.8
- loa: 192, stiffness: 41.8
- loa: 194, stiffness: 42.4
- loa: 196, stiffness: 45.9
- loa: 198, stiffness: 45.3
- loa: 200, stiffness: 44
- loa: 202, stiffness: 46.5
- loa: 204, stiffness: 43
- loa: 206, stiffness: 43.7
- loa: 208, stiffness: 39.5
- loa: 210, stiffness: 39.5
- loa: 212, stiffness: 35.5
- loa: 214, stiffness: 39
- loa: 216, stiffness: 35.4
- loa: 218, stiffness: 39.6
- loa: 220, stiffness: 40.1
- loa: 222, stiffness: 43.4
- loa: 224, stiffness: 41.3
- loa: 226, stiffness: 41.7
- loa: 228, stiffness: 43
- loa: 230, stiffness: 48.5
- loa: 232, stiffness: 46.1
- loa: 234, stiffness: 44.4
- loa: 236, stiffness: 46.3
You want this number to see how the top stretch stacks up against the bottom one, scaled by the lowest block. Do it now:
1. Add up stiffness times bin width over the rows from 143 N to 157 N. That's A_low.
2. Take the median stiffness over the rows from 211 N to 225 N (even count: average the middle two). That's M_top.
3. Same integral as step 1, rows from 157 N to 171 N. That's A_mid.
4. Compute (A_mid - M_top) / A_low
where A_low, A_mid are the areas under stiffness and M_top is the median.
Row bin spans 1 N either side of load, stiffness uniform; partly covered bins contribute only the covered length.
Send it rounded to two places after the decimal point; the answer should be 0.93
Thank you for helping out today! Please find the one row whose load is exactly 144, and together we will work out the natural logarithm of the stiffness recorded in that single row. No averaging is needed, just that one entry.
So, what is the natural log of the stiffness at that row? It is 3.83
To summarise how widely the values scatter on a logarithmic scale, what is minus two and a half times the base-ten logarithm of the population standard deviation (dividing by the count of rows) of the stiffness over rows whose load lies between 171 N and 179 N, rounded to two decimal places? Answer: 0.48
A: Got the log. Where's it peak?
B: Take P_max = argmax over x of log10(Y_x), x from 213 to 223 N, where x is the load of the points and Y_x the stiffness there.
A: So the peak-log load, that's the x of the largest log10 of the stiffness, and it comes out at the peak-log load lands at 222 N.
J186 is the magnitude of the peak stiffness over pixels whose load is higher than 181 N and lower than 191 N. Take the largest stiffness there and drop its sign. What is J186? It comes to 45.9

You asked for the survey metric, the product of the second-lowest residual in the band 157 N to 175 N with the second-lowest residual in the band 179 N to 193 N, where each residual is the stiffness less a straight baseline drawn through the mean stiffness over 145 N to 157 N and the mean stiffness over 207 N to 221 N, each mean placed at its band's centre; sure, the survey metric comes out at -1.6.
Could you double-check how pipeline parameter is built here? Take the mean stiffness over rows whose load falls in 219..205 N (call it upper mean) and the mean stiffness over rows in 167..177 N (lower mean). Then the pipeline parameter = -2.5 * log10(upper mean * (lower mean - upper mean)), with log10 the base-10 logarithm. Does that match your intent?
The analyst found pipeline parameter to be -5.9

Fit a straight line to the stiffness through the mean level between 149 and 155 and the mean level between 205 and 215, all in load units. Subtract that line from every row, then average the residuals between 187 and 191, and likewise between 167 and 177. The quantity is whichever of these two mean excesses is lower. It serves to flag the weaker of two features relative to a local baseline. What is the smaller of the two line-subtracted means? 1.9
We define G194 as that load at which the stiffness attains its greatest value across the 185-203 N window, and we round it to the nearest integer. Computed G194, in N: 202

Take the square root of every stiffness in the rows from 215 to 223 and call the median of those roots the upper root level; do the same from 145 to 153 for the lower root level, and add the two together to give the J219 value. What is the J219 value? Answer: 13.2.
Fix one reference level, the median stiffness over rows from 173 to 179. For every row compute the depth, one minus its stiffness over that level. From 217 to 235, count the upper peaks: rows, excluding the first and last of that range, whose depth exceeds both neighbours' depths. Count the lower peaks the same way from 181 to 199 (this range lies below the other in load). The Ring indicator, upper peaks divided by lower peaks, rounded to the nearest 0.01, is 0.50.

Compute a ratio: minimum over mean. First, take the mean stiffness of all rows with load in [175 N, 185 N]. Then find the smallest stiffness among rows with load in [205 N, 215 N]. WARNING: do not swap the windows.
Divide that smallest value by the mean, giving 0.79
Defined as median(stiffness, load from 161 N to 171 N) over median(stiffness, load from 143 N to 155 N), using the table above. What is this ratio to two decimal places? 1.01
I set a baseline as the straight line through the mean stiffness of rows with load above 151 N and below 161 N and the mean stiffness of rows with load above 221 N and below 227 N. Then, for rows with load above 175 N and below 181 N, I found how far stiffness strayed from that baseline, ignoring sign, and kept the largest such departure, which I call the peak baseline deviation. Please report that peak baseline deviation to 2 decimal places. 2.59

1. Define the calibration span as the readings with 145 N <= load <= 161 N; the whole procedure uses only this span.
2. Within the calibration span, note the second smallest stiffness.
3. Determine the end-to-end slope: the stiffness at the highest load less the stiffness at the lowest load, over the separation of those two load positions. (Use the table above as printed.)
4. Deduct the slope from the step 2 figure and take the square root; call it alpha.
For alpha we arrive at 6.59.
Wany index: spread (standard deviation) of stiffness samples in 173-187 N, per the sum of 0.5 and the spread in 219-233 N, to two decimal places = 0.47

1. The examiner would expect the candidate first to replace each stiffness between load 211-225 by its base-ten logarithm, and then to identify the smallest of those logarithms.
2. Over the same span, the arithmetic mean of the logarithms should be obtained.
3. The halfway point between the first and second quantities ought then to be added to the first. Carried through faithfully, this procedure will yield 3.12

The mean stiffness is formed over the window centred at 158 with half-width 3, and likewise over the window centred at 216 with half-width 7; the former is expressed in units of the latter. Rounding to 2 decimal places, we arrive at 1.16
